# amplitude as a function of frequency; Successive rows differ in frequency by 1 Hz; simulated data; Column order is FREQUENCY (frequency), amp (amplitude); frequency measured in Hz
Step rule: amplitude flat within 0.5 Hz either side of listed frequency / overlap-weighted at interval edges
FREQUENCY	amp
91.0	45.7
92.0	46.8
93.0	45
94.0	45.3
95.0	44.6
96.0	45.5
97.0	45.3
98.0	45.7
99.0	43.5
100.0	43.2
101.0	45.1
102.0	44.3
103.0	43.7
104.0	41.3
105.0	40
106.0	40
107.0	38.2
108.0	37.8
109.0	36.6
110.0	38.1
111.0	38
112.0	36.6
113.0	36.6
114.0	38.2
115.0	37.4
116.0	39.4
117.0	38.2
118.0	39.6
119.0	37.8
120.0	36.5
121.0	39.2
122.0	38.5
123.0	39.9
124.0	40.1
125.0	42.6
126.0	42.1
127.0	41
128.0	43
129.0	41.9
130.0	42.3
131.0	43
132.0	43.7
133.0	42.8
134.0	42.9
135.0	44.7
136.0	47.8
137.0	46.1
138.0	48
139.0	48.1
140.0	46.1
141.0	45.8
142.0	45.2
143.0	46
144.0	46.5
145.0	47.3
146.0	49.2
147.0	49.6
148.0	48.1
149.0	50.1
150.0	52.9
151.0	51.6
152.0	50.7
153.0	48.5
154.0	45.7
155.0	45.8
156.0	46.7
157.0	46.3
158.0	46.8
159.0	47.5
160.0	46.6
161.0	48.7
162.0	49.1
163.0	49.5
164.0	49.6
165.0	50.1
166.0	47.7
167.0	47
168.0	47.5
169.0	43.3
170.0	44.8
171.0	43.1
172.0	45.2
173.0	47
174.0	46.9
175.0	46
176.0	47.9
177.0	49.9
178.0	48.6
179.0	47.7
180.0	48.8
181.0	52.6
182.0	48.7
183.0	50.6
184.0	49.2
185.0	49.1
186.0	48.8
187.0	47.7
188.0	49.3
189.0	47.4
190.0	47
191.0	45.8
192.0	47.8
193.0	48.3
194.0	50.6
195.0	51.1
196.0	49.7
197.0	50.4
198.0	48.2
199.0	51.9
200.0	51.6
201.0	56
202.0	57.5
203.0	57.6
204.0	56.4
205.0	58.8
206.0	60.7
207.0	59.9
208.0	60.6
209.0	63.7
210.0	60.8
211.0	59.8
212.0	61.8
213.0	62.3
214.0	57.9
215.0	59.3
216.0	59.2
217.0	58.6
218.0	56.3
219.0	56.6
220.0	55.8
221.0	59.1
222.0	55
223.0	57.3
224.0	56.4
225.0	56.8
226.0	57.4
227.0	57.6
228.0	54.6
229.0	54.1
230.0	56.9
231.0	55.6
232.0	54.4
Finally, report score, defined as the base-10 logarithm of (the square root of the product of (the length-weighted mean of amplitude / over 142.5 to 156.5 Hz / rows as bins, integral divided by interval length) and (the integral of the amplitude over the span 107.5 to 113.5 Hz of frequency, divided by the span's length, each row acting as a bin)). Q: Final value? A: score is 1.63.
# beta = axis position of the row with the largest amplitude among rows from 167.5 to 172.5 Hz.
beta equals 168.0 Hz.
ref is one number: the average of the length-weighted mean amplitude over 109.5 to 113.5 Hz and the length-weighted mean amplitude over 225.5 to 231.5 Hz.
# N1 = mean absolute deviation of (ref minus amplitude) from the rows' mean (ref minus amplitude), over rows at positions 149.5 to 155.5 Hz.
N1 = 2.53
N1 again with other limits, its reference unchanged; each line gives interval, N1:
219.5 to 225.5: 1.00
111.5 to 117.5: 0.87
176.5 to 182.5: 1.24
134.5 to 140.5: 1.17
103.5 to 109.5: 1.45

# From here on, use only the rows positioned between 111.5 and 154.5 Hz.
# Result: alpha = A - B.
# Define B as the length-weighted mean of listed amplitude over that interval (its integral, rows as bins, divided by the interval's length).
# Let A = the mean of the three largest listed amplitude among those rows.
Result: 8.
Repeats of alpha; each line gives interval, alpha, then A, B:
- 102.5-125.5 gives 4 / 43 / 39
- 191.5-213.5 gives 7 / 63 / 56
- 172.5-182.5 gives 2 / 50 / 48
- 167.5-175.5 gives 2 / 47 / 45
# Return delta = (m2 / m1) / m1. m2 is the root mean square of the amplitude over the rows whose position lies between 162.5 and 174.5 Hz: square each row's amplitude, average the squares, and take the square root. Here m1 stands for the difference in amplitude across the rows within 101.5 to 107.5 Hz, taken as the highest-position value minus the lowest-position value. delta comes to 1.3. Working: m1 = -6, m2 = 46.9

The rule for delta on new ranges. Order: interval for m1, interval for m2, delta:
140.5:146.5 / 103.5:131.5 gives 3.4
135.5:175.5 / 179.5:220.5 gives 16.7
